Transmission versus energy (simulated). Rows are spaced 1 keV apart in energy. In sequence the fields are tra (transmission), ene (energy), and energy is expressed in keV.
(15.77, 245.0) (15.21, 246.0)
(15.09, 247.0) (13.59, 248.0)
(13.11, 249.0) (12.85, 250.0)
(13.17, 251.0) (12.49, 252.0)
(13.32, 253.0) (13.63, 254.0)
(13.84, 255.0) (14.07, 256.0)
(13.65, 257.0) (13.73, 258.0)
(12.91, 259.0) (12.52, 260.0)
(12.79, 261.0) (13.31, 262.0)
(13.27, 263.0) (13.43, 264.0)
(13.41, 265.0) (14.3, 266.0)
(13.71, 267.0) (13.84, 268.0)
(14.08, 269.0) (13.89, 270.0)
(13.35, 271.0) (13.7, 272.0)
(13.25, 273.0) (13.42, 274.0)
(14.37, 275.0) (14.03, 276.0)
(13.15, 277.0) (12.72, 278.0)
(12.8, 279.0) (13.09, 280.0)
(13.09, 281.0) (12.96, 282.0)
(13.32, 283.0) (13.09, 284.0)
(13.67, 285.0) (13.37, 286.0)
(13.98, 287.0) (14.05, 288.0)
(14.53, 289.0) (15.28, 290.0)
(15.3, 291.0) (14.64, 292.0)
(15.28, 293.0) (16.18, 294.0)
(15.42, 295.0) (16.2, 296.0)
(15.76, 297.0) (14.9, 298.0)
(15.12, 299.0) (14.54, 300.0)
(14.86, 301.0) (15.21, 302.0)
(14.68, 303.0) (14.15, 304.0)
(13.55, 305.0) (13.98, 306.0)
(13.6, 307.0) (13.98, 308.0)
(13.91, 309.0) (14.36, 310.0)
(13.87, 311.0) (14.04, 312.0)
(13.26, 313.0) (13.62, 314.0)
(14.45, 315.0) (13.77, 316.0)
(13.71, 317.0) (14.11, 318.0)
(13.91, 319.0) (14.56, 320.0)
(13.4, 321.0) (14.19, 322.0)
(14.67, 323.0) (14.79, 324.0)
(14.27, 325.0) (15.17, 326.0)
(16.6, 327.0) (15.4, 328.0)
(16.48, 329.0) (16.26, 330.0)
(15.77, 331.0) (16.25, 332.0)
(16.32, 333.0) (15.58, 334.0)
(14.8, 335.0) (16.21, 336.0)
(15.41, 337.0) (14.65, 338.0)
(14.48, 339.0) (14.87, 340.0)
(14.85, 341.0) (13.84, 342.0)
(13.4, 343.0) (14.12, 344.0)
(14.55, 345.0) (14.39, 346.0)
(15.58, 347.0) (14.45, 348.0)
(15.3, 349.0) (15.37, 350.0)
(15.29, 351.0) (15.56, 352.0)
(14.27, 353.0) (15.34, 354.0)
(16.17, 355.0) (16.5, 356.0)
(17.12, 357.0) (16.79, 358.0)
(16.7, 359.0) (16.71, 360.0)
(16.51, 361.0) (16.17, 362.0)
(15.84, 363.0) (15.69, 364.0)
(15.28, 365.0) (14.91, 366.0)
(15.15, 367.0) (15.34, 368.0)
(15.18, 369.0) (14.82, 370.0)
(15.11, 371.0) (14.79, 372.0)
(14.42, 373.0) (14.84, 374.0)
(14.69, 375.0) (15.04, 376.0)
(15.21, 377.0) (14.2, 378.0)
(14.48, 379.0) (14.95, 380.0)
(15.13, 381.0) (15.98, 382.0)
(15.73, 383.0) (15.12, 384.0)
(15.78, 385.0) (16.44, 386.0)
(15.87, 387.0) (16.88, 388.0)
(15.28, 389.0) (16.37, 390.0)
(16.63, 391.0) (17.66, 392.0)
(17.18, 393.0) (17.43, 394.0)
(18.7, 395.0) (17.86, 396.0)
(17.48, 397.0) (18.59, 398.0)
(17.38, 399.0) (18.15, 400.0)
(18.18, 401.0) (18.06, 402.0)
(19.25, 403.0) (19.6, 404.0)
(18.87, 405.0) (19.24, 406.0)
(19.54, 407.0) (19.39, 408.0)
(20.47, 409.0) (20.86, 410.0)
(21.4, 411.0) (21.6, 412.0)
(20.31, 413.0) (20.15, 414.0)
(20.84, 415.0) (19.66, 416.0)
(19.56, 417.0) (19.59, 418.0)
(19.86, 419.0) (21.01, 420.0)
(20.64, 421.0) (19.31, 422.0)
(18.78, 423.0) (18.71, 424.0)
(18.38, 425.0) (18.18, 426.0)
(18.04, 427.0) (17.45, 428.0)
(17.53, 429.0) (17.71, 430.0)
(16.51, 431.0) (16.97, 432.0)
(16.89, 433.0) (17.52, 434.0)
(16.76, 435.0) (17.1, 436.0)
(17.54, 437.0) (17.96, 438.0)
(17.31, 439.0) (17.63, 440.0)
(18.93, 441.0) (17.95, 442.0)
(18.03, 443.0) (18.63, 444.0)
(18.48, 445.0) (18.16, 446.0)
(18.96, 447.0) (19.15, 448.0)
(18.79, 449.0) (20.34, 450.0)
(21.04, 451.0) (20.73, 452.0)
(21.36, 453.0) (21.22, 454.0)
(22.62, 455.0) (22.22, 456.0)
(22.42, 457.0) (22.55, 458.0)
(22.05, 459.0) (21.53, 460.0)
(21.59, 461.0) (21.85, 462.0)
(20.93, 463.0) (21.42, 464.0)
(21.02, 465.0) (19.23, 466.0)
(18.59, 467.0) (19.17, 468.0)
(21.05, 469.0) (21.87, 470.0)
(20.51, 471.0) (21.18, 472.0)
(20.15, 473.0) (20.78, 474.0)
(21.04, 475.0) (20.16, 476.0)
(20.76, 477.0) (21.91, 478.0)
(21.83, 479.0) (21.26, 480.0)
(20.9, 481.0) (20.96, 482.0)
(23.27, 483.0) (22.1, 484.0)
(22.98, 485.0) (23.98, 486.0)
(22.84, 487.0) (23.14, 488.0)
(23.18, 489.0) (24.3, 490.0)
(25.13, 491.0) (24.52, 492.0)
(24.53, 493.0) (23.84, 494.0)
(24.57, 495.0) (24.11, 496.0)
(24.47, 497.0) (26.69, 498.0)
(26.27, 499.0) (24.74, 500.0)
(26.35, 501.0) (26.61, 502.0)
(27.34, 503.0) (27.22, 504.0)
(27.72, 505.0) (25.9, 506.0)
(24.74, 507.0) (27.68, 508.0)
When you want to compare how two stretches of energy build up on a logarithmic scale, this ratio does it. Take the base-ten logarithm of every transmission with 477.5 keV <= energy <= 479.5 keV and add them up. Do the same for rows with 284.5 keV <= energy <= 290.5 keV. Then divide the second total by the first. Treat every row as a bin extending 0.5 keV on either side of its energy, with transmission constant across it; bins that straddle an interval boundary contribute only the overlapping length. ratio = 2.58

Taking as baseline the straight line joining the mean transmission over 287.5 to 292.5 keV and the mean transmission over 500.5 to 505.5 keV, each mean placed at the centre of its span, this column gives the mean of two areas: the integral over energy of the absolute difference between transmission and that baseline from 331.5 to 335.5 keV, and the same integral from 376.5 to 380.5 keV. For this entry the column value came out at 13.4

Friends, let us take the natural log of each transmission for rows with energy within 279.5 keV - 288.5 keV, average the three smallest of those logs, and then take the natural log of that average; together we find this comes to 0.94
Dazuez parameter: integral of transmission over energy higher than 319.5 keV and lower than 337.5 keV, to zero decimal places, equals 276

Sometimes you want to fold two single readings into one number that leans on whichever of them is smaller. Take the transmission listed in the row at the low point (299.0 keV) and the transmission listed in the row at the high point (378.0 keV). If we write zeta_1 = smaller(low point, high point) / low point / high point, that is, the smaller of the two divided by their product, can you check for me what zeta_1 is 0.0661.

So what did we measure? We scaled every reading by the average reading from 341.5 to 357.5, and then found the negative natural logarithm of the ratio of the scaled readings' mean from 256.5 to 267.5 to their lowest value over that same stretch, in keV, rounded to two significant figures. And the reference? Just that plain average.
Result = -0.065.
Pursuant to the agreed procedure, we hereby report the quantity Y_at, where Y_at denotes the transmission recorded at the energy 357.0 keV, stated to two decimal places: 17.12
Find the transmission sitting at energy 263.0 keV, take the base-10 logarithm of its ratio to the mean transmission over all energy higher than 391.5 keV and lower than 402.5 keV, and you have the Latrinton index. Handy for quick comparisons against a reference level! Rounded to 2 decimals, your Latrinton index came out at -0.13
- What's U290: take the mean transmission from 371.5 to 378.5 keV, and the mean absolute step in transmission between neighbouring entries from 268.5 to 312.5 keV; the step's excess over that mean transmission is -14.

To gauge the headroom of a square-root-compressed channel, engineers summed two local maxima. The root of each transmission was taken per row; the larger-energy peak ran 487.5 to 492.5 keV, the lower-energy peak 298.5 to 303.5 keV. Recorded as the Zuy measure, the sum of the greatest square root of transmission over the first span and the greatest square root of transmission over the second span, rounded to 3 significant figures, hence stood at 8.91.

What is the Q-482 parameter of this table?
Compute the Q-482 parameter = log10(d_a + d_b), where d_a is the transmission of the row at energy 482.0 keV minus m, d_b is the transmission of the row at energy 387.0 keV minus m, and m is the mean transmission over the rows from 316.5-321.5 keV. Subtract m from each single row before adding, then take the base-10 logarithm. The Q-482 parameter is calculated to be 1.0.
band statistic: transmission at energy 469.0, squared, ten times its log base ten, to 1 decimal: 26.5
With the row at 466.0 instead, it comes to 25.7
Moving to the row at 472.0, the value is 26.5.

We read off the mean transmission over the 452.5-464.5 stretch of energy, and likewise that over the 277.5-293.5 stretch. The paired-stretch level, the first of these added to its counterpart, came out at 36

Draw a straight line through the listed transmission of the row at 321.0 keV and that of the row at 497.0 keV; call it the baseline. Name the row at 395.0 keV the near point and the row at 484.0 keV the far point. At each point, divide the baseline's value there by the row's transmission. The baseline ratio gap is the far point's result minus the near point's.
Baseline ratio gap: 0.10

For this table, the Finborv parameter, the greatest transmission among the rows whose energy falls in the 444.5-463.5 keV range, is 22.62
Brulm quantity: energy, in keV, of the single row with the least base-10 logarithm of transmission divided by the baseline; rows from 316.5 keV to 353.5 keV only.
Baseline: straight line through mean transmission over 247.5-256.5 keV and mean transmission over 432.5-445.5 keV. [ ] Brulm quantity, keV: 343.0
